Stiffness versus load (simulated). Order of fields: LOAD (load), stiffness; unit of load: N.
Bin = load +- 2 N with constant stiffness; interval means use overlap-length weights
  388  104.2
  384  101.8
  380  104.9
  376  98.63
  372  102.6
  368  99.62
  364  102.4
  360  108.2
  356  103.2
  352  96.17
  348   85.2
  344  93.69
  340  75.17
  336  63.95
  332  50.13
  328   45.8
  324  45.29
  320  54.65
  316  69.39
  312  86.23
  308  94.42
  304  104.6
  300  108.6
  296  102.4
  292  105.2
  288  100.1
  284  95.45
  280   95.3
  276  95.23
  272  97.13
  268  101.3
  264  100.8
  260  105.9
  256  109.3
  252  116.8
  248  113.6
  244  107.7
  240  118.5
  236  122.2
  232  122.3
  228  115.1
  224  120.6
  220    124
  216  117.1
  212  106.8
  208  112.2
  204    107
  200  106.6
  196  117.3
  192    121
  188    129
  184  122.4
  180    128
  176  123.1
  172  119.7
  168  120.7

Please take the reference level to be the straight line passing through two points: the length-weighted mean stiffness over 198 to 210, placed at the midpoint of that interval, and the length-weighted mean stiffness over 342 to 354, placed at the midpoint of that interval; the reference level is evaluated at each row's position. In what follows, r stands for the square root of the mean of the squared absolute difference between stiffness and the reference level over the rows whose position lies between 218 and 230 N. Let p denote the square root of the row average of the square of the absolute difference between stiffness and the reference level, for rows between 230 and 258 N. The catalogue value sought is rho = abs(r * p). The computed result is 180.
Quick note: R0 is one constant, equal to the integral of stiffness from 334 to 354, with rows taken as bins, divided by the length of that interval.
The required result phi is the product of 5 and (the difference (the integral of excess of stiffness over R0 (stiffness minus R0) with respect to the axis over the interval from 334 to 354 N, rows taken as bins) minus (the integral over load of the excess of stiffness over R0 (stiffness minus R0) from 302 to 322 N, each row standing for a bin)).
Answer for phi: 98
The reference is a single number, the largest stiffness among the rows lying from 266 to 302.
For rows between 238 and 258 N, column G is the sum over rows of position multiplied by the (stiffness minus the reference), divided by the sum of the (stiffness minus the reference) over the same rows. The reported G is 246.4 N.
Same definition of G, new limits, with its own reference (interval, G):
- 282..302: 288.3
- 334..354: 341.7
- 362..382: 371.5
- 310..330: 321.7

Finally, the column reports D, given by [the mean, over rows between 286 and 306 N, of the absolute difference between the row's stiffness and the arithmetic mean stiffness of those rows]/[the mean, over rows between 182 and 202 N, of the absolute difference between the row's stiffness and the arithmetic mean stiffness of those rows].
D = 0.40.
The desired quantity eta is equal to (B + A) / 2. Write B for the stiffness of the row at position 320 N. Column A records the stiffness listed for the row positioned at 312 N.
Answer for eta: 70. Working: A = 86.23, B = 54.65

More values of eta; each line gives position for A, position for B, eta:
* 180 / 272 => 113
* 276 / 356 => 99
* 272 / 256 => 103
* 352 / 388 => 100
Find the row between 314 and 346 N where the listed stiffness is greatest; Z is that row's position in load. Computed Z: 344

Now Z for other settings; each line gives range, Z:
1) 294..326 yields 300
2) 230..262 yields 232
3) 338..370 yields 360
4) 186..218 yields 188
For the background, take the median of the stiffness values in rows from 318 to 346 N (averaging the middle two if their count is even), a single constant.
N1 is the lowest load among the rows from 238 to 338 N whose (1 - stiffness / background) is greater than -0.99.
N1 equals 244 N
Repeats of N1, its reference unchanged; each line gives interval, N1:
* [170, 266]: 200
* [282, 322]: 284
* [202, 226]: 204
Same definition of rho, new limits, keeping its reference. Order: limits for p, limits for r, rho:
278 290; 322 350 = 114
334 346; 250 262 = 180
